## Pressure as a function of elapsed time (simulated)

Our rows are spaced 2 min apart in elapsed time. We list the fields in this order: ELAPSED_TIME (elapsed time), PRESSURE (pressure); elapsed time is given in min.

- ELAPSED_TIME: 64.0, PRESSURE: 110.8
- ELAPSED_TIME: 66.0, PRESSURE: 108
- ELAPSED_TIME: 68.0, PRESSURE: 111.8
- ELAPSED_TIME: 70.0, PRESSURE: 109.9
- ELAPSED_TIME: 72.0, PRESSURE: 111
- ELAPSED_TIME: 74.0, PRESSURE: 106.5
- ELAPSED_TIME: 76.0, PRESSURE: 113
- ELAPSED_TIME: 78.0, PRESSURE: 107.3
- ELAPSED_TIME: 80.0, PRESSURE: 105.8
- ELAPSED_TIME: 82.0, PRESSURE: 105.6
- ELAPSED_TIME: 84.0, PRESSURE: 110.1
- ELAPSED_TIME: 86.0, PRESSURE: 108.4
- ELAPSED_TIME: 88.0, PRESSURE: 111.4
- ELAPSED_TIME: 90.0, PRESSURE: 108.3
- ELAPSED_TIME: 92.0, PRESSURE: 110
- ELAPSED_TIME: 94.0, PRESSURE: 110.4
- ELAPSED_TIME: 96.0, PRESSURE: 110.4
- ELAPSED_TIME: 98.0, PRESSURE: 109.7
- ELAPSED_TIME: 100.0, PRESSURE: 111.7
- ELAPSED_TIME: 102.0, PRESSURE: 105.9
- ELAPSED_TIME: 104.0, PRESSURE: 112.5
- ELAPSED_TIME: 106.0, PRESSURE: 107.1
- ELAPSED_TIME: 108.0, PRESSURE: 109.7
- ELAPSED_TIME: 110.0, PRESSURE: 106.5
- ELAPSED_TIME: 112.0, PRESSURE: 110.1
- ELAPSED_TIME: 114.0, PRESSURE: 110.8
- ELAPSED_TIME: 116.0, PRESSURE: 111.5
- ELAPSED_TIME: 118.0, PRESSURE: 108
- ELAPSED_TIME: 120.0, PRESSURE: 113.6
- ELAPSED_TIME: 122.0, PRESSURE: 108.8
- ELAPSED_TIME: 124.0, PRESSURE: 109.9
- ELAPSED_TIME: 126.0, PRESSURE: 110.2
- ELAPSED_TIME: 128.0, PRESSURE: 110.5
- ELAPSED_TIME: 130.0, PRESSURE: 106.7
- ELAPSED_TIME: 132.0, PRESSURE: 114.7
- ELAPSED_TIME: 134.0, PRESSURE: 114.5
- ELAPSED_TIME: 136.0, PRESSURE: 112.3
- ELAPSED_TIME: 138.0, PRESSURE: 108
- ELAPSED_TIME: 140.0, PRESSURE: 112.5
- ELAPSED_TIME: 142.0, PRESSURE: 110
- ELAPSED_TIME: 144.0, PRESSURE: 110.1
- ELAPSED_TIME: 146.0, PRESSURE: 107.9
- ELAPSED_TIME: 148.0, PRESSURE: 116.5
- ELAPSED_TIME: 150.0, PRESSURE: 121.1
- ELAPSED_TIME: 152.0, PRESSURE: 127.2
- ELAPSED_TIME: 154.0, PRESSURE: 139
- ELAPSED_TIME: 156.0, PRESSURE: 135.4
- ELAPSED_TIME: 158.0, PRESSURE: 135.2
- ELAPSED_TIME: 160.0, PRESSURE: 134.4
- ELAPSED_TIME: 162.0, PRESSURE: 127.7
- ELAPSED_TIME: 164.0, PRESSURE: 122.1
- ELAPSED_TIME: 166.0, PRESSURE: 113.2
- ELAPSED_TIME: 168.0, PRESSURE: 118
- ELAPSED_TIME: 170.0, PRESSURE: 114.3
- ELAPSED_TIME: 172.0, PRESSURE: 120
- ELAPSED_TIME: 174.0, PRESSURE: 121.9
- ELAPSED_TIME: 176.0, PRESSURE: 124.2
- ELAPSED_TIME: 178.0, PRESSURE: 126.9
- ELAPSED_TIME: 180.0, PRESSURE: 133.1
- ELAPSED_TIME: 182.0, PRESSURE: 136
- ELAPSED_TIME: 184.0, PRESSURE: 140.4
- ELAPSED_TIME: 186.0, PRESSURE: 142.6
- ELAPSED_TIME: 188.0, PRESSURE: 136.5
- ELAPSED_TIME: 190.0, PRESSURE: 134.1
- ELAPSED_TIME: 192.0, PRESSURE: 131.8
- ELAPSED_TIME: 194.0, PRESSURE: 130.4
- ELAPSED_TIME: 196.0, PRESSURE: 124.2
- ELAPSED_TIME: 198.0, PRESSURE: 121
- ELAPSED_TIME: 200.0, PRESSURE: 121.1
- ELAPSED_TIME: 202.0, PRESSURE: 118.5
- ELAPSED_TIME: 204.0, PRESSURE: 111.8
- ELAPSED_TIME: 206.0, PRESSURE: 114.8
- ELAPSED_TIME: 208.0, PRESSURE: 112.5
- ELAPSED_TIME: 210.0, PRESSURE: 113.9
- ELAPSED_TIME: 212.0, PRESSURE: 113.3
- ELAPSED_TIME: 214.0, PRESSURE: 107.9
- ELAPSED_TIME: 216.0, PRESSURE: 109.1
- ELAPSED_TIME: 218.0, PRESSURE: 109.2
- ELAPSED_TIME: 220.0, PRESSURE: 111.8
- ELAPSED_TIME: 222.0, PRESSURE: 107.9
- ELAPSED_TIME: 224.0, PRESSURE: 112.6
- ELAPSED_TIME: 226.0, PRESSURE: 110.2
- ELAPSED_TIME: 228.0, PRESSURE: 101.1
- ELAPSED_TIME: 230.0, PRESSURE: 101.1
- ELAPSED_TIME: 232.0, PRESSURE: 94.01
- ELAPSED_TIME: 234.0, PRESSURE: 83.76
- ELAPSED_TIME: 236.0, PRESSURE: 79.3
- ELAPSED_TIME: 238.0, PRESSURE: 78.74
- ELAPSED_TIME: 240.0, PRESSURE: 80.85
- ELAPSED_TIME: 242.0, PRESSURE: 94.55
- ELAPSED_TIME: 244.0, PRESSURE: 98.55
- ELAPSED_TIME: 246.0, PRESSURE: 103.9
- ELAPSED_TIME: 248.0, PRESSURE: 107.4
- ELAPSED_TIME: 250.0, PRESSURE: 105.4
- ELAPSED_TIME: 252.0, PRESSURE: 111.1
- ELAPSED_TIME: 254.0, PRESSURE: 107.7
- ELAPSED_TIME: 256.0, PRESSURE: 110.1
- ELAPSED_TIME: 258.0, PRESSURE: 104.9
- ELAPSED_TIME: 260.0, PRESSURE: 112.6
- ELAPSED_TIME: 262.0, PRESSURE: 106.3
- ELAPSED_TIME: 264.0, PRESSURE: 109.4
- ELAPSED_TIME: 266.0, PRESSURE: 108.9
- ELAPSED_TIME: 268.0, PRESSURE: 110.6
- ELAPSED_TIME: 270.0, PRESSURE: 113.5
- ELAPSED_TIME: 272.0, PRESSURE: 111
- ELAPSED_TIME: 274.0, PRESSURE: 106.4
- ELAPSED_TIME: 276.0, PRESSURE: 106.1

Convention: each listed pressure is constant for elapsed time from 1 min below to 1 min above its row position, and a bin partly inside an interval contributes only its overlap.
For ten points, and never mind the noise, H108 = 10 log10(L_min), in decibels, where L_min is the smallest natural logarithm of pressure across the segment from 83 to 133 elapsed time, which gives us 6.686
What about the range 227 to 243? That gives 6.401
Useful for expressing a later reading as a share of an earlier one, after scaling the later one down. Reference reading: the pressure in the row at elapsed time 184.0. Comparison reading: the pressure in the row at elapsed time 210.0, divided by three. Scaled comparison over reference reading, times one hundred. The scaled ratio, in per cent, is 27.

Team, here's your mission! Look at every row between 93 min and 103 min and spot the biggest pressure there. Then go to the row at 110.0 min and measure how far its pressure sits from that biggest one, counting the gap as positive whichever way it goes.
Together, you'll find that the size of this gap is 5.2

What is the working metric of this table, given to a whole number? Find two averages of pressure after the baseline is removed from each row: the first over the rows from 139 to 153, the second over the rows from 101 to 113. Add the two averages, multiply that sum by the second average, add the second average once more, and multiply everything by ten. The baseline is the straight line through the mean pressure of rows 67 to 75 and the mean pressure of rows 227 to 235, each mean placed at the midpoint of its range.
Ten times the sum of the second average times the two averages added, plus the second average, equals 332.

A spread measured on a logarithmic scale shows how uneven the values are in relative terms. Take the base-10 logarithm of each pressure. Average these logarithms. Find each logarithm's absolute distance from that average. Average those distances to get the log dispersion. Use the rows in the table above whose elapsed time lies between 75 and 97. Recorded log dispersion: 0.0075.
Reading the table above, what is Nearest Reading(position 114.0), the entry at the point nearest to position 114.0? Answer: 110.8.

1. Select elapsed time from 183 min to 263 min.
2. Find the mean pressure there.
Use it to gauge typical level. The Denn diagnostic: 110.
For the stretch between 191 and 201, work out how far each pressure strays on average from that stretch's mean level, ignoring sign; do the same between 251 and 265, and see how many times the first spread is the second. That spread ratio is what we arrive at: 2.0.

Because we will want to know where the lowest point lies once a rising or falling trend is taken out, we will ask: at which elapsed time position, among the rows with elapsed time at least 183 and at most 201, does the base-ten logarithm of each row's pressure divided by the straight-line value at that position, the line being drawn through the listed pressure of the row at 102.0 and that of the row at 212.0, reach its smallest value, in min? 200.0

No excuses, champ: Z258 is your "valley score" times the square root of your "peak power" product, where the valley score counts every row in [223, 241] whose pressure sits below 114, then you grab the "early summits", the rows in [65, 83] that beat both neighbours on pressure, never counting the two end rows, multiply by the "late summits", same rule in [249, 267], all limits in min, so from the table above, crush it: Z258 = 31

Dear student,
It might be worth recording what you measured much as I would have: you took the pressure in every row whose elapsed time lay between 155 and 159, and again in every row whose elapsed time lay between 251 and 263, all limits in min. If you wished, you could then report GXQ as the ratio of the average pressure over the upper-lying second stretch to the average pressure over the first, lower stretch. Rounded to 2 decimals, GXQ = 0.80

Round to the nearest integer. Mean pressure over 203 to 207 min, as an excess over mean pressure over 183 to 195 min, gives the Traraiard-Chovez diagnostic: -23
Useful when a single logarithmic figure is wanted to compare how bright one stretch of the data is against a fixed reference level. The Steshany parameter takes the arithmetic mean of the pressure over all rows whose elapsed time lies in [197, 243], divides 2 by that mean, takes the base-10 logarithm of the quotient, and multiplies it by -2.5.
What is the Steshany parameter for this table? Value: 4.30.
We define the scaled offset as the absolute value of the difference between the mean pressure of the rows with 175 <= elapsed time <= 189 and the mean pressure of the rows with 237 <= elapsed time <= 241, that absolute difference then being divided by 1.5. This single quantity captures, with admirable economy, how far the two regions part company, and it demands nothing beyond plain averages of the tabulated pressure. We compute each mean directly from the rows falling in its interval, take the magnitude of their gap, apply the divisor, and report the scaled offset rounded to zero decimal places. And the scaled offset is 36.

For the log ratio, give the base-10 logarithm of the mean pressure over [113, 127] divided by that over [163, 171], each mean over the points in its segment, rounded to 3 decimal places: -0.025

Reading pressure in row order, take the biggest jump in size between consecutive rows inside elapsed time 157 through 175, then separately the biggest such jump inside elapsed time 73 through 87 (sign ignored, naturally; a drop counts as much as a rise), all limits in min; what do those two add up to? 15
